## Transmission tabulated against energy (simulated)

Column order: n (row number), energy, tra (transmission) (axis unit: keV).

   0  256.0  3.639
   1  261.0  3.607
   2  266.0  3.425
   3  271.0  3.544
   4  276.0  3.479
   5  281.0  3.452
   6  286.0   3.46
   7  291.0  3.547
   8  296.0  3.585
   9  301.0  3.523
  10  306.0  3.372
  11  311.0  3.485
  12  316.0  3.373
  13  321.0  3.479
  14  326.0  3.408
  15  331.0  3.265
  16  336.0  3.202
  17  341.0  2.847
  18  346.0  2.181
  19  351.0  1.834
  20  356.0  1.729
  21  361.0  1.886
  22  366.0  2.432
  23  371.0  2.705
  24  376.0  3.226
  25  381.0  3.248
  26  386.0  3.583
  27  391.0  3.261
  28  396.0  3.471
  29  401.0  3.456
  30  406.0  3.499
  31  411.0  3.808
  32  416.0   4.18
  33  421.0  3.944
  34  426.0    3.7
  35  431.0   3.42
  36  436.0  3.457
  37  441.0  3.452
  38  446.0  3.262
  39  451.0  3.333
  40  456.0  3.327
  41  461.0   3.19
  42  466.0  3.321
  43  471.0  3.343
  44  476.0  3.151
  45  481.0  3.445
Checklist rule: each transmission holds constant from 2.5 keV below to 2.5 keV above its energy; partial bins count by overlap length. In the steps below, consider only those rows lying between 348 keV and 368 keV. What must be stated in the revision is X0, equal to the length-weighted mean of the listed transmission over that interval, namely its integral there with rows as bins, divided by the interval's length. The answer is 2.0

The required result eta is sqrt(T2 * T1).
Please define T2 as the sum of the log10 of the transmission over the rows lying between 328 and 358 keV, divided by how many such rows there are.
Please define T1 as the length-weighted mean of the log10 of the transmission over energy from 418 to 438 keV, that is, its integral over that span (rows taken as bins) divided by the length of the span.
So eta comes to 0.47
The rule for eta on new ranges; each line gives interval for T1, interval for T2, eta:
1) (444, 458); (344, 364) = 0.38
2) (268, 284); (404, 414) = 0.55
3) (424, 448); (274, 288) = 0.54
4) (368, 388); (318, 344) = 0.50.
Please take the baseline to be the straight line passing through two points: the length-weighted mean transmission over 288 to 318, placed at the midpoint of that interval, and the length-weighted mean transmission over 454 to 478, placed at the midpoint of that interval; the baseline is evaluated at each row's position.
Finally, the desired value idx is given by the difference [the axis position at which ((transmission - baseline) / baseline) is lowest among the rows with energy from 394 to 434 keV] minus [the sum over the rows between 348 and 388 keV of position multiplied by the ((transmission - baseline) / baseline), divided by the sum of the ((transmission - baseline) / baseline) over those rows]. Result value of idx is 41.9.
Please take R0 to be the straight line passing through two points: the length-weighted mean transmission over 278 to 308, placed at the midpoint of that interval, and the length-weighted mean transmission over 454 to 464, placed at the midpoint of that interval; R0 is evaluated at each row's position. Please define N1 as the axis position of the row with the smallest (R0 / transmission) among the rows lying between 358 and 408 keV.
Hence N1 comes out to 386.0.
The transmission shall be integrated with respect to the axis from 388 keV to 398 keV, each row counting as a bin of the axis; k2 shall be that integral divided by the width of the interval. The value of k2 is 3.37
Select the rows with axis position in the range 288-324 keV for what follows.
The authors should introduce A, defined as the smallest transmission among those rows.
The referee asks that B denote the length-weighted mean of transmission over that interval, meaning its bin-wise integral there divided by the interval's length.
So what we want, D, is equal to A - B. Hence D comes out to -0.11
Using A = 3.372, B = 3.48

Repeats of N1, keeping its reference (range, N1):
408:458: 416.0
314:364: 321.0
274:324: 296.0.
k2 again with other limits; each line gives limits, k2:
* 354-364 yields 1.84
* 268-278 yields 3.51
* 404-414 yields 3.69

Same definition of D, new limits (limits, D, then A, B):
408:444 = -0.28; 3.42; 3.70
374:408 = -0.17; 3.226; 3.39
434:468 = -0.14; 3.19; 3.33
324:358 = -0.91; 1.729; 2.64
